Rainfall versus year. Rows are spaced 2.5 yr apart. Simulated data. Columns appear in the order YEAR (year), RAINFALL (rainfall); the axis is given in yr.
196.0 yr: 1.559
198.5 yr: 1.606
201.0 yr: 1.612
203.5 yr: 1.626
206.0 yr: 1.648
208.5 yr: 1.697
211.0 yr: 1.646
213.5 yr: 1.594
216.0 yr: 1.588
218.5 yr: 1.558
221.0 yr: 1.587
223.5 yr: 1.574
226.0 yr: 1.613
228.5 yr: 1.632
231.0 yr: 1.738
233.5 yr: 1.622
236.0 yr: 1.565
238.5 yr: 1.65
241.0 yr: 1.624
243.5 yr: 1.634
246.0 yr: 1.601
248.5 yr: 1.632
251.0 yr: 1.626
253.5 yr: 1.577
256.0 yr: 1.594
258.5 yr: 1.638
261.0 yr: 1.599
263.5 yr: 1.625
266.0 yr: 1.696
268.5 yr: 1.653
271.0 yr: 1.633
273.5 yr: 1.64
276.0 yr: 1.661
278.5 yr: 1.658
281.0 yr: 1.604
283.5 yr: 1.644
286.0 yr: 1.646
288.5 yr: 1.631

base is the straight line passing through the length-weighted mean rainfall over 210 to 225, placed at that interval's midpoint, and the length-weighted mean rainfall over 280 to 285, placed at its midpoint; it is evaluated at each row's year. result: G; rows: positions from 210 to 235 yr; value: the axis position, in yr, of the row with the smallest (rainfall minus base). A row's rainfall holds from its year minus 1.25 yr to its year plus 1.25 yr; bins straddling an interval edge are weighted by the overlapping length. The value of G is 218.5 yr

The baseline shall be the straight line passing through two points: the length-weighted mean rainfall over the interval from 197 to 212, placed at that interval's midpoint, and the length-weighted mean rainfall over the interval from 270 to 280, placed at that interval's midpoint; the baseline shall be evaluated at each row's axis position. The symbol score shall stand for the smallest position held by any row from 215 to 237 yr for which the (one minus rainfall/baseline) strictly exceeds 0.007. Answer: 216.0 yr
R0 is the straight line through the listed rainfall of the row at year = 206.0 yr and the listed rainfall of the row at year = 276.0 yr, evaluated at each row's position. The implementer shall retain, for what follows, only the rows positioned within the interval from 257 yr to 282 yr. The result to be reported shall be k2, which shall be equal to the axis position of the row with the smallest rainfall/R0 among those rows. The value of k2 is 261.0 yr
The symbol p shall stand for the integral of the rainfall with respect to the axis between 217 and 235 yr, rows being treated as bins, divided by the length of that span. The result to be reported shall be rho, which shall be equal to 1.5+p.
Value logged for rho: 3.12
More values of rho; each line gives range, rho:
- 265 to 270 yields 3.17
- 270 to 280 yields 3.15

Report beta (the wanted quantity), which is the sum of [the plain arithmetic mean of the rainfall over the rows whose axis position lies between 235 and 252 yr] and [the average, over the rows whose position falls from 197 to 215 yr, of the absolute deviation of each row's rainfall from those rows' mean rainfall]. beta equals 1.65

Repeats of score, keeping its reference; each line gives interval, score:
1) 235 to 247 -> 236.0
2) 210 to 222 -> 213.5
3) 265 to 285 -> 271.0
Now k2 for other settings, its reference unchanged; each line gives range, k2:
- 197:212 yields 198.5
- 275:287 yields 281.0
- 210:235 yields 218.5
